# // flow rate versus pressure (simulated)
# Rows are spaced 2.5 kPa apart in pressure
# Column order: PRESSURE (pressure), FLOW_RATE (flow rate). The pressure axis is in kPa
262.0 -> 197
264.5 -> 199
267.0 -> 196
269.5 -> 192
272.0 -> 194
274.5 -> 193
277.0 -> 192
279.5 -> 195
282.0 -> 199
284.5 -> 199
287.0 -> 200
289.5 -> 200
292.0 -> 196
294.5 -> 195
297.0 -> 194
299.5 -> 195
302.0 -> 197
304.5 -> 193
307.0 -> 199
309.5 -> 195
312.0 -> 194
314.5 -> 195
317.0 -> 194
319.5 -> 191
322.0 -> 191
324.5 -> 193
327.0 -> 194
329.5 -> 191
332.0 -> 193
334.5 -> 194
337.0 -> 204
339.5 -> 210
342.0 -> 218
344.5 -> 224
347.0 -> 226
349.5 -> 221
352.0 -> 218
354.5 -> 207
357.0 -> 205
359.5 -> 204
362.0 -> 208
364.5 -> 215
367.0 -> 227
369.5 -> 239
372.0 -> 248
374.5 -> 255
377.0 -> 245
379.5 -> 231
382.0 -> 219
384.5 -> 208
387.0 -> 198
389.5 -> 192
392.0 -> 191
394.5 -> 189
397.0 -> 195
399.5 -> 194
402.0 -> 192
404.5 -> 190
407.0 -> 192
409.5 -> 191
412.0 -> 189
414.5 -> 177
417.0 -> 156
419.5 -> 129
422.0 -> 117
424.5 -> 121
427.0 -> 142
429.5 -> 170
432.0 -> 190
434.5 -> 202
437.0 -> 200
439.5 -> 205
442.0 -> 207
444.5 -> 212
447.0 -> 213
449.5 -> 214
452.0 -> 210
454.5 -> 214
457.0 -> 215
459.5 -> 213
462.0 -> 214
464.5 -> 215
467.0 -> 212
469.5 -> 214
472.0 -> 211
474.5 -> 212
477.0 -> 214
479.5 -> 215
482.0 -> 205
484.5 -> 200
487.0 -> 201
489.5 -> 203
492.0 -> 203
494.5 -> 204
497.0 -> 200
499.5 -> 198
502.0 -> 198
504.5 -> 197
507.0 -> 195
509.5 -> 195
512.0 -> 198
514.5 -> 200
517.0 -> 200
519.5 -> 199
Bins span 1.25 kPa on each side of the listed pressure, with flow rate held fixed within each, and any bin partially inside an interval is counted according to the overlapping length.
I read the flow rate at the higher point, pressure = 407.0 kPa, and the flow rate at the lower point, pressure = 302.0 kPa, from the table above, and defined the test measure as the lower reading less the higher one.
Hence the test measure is 5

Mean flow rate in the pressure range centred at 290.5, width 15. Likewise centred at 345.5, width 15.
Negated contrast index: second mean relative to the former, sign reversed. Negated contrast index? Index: -1.11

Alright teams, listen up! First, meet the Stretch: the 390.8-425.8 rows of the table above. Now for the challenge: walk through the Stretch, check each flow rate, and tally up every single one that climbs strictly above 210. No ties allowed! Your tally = 0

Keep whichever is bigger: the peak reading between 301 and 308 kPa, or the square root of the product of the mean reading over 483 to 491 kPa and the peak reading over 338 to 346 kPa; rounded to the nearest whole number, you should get 212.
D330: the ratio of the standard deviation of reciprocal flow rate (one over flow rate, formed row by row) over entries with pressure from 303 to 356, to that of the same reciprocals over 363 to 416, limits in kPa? 0.56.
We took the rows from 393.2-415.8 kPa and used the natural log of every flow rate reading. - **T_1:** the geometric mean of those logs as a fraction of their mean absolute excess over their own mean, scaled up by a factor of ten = 3003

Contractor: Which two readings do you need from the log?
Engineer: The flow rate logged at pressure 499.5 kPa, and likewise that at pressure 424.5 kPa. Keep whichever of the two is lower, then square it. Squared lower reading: 14641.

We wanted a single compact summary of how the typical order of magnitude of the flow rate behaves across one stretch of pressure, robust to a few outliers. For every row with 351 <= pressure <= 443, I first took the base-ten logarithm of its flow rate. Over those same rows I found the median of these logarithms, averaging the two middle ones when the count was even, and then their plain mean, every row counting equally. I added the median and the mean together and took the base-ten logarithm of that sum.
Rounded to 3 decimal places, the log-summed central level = 0.661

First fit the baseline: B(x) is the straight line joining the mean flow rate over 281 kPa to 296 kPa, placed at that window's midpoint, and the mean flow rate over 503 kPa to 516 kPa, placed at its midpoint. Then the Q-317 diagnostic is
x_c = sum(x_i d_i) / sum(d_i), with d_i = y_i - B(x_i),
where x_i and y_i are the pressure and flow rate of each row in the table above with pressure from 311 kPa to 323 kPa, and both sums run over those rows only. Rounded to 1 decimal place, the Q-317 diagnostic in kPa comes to 318.0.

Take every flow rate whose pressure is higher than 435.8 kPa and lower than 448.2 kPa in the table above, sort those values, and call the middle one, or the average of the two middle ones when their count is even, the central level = 207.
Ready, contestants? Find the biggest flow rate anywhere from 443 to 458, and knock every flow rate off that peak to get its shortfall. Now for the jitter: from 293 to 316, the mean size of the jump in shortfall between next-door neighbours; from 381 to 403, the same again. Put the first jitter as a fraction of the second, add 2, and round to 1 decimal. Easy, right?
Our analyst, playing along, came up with 2.5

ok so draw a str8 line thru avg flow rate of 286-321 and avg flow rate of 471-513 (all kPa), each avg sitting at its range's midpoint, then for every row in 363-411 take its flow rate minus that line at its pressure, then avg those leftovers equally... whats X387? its 12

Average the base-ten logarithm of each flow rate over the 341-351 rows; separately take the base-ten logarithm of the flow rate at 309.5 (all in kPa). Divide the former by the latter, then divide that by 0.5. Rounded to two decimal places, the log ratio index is 2.05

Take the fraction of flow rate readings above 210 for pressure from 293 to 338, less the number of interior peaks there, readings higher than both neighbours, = -4.0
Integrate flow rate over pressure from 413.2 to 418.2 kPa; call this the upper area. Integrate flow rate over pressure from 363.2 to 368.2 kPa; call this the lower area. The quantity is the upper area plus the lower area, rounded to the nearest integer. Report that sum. 1938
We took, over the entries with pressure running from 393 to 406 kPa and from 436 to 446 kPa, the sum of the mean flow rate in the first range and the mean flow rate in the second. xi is 398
